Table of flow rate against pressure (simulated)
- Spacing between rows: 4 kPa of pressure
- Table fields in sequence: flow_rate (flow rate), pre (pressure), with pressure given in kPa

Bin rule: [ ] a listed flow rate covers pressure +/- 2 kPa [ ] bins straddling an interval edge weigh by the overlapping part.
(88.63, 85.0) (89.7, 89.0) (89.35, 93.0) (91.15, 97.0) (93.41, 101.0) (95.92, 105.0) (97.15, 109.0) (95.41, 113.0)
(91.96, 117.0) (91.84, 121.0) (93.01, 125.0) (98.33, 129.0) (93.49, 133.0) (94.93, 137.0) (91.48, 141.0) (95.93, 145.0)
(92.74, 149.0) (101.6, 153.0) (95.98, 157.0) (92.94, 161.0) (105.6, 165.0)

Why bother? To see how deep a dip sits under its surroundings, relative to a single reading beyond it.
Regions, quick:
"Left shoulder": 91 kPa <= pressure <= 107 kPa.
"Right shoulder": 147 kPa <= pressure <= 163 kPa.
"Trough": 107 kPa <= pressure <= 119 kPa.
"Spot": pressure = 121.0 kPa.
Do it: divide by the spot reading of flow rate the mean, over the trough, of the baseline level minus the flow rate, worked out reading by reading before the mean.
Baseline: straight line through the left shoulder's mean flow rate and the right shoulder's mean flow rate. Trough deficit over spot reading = -0.017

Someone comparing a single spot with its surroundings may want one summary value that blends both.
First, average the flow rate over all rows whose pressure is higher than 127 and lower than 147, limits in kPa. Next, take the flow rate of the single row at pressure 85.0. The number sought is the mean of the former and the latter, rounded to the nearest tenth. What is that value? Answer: 91.7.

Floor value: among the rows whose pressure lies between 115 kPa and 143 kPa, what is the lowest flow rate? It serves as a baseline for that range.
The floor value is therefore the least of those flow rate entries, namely 91.48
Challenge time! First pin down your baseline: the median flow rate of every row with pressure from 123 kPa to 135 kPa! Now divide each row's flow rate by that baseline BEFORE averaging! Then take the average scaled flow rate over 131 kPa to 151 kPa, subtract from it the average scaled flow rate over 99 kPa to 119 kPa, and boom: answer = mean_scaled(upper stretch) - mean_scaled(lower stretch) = -0.011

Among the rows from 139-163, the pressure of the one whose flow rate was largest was 153.0 kPa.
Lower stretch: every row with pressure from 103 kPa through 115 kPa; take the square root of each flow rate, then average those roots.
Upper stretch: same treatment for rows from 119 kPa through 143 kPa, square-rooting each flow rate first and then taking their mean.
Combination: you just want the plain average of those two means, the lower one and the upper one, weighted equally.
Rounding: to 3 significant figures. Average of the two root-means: 9.75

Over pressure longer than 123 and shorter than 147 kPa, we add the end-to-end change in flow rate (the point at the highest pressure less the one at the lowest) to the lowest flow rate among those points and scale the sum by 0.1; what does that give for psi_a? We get 9.44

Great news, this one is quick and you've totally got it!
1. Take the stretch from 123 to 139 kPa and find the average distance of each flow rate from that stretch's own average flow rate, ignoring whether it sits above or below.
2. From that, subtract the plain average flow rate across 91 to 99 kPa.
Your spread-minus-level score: -88.6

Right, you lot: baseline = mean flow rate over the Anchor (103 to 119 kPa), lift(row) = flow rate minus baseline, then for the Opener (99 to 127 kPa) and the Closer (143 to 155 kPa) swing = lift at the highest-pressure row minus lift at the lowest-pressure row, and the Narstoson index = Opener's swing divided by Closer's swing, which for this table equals 0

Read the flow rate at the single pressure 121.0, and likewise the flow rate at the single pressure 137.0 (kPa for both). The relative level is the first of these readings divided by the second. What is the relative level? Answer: 0.97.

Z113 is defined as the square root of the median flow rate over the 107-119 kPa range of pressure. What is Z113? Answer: 9.77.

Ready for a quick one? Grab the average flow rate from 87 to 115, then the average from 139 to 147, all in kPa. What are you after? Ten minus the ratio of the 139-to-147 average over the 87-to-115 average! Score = 8.994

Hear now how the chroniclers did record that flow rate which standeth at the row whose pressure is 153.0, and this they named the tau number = 101.6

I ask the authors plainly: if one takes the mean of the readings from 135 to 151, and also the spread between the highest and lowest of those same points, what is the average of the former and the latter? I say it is 49.1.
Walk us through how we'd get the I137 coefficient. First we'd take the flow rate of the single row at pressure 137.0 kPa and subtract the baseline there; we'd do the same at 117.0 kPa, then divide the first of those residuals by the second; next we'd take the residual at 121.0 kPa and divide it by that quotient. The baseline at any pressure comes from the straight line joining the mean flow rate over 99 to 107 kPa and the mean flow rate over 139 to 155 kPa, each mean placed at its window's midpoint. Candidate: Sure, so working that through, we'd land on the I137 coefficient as -28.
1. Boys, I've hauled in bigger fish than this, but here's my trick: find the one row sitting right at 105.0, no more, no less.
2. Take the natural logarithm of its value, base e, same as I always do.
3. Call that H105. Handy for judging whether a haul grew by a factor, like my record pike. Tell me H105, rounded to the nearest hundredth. 4.56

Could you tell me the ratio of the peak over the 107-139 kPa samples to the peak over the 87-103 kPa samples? 1.05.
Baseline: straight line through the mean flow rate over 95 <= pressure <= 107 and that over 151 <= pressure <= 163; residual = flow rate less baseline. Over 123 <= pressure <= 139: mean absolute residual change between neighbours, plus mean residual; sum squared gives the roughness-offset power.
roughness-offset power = 12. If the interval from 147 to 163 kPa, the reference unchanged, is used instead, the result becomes 25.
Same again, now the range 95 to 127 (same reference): 2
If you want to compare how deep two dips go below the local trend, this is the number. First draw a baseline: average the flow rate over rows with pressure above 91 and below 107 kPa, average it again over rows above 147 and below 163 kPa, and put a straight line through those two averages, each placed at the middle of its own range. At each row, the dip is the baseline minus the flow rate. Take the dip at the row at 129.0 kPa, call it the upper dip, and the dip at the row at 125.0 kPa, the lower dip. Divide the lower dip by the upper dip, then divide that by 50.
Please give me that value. -0.005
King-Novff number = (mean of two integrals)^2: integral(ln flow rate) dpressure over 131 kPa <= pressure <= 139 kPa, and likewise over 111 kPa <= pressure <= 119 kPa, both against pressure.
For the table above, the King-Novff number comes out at 1321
